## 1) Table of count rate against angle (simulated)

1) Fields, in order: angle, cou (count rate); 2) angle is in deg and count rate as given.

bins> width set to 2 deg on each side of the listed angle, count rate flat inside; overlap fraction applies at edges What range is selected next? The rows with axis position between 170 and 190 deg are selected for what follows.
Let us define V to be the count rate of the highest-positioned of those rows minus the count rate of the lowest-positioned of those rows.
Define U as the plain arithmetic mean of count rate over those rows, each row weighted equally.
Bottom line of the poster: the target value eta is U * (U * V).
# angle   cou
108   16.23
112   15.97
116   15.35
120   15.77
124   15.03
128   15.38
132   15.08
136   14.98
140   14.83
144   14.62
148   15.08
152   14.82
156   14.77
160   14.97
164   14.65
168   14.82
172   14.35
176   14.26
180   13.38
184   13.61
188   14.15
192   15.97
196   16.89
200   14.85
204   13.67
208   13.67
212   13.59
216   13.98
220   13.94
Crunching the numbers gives -39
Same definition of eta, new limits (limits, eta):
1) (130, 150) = 0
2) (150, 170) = 0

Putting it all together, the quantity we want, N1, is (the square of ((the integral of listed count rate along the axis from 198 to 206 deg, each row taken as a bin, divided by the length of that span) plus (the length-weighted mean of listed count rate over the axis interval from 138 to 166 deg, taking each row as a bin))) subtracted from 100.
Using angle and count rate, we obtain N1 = -746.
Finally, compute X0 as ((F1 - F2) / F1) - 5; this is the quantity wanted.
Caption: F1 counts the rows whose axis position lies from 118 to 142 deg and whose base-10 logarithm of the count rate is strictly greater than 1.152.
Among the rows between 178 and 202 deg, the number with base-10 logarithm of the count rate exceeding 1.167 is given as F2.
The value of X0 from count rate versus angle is -4.5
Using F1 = 6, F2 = 3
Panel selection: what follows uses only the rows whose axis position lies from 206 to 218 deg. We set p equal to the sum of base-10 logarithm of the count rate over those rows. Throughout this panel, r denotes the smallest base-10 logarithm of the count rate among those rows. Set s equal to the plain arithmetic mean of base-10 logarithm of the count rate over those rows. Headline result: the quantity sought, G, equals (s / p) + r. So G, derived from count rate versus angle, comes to 1.47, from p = 3.41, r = 1.133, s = 1.14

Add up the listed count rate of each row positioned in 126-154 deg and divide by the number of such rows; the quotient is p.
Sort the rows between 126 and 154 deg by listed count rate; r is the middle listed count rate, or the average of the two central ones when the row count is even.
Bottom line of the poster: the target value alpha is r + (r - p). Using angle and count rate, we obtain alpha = 15.0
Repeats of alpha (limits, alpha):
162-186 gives 14.4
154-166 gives 14.7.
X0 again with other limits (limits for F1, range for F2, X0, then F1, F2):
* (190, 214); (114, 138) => -6.0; 3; 6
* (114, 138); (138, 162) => -4.8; 6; 5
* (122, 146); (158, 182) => -4.3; 6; 2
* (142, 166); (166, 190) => -4.2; 6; 1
